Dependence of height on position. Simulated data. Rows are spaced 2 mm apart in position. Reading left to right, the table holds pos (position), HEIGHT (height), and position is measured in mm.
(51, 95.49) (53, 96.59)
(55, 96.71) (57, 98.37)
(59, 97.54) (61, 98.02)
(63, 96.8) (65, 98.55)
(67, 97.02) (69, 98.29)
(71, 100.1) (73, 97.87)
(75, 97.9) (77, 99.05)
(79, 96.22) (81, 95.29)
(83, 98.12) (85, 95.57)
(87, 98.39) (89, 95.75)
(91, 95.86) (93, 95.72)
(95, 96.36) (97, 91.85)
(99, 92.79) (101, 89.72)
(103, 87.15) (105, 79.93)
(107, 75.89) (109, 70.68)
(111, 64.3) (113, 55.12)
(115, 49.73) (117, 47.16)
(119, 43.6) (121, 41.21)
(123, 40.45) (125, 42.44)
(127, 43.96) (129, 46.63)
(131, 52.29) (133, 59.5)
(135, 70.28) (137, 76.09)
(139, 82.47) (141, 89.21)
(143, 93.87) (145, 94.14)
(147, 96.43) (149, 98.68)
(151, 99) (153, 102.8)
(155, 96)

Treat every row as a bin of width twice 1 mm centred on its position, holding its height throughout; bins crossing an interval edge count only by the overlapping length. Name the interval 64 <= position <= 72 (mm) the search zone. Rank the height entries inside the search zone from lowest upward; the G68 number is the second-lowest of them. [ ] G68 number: 98.29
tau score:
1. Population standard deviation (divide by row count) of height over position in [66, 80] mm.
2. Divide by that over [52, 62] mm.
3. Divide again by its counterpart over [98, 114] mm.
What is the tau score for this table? 0.14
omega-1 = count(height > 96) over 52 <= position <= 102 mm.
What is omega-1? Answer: 17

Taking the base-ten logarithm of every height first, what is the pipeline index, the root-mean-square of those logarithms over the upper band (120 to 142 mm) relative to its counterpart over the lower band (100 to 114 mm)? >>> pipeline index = 0.94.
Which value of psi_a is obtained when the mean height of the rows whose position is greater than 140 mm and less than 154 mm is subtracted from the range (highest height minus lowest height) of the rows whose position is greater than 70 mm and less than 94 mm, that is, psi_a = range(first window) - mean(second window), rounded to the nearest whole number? -91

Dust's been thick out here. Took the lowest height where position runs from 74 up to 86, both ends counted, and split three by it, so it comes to 0.031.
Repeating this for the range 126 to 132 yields 0.068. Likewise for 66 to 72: 0.031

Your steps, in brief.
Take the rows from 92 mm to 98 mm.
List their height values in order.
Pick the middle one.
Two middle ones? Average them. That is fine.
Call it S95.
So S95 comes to 96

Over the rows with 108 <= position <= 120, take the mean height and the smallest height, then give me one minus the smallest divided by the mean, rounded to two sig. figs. 0.21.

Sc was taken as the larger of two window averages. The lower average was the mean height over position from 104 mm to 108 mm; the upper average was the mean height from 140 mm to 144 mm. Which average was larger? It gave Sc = 91.5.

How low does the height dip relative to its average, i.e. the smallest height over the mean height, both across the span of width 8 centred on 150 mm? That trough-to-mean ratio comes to 0.972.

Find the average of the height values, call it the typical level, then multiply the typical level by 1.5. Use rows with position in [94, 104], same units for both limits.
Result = 137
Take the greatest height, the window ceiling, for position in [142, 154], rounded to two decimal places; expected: 102.80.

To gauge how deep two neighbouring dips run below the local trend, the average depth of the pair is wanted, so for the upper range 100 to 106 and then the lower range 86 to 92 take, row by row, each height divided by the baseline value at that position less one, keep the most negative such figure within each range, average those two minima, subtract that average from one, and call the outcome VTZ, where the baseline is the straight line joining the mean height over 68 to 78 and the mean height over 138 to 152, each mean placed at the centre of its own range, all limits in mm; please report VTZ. 1.09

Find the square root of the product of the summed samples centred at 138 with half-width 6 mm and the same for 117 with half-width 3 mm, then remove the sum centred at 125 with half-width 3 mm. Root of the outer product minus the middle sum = 131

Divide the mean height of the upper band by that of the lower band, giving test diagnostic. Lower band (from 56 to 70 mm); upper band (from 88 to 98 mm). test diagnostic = 0.97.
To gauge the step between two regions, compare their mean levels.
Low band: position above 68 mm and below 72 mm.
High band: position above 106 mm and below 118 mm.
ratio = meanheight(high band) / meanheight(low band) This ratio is 0.6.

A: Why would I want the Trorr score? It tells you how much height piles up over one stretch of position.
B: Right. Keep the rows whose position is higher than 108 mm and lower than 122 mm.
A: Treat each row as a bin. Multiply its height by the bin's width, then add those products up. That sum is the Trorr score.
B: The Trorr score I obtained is 744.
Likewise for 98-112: 1121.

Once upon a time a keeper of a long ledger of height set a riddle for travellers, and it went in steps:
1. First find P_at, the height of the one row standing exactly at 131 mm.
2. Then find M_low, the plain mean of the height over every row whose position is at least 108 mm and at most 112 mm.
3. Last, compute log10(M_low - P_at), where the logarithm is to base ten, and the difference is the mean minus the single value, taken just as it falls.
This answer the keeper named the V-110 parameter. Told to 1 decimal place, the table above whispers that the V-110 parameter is 1.2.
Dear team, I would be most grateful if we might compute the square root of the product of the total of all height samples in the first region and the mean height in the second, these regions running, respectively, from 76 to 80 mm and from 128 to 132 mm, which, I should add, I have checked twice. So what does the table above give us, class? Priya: 98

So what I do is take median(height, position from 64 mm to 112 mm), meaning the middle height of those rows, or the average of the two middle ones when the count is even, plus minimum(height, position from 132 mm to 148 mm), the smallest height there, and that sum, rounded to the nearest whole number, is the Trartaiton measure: 155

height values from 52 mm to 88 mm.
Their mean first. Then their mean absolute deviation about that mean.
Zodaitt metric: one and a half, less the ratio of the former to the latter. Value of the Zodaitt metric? -97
